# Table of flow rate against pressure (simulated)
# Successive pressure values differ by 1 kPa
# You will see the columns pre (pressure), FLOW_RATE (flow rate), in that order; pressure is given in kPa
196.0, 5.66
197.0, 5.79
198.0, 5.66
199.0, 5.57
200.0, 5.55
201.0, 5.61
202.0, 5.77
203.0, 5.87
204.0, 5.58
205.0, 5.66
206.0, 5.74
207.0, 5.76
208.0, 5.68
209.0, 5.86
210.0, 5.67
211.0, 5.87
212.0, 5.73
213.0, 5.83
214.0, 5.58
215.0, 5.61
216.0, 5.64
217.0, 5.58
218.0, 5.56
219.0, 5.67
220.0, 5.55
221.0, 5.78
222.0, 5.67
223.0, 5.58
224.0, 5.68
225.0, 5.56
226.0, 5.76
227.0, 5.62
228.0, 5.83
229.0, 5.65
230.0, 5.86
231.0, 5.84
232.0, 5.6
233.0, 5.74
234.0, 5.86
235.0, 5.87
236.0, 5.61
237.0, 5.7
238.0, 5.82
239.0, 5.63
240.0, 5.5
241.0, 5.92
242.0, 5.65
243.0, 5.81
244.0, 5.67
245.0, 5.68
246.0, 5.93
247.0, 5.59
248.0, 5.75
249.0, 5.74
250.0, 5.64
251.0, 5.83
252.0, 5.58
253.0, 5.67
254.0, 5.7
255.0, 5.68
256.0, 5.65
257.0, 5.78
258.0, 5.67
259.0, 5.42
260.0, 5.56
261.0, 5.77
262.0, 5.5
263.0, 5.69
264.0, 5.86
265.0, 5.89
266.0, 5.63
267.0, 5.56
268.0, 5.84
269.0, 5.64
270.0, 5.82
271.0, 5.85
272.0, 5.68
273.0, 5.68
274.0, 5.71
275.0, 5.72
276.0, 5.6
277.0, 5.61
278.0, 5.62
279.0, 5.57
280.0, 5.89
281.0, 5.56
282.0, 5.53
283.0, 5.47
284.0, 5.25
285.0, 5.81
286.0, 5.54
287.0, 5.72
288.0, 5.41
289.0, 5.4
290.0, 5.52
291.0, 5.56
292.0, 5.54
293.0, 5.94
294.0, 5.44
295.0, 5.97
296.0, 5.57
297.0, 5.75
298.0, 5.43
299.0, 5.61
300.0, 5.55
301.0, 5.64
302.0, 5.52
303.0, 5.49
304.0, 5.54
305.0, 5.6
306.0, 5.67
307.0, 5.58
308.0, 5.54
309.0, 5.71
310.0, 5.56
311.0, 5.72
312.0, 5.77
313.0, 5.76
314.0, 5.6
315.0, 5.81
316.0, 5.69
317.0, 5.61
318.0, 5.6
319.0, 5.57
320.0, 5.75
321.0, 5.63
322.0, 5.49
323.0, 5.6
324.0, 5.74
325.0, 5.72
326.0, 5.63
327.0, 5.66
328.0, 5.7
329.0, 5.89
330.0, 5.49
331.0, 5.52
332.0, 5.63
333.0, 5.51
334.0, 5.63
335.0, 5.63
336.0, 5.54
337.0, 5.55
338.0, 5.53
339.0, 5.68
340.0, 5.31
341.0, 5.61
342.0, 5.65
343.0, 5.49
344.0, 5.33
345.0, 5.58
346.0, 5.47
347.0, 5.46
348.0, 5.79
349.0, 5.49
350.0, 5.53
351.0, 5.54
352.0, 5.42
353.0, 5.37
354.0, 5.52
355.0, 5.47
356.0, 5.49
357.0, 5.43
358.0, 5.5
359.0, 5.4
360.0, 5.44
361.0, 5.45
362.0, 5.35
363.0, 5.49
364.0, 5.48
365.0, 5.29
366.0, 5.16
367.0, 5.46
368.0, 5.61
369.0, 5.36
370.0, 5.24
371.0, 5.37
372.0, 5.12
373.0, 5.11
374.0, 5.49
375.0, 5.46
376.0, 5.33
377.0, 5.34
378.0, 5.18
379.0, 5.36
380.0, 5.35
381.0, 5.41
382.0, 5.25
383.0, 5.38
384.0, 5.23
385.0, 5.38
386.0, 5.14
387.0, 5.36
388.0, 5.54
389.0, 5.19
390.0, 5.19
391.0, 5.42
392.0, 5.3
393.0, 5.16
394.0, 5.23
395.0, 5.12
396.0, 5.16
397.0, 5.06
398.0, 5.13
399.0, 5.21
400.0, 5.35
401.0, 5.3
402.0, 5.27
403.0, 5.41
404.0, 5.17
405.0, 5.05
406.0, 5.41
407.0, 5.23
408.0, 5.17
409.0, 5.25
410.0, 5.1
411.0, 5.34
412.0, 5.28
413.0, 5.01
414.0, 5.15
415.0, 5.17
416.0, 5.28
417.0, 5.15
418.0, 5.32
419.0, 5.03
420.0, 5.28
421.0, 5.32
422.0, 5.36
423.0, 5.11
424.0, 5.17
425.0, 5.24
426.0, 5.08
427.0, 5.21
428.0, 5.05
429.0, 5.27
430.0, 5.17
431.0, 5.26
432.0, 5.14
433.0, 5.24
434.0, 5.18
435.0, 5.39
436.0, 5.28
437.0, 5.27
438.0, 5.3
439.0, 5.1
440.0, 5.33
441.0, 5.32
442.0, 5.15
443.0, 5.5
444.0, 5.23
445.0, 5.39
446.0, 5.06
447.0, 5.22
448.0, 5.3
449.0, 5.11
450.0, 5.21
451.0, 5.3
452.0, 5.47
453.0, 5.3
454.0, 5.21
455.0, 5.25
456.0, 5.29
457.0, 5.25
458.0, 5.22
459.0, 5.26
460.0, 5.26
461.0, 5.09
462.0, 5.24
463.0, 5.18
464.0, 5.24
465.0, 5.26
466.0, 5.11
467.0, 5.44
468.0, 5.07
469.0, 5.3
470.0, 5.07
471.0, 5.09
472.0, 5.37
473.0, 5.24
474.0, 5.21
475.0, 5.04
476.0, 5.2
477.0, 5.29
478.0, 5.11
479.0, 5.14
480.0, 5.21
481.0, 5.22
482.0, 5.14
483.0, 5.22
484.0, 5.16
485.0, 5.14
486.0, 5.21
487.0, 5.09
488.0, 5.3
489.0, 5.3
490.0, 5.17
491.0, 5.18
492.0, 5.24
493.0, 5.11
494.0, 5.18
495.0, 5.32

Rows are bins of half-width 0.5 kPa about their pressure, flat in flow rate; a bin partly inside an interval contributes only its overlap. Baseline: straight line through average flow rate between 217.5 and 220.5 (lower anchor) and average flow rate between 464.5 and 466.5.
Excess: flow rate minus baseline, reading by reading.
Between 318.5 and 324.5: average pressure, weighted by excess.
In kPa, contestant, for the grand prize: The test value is 321.6 kPa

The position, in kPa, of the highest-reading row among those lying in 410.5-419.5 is 411.0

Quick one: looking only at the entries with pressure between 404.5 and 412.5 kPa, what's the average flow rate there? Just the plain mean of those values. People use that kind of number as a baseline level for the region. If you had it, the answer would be 5.23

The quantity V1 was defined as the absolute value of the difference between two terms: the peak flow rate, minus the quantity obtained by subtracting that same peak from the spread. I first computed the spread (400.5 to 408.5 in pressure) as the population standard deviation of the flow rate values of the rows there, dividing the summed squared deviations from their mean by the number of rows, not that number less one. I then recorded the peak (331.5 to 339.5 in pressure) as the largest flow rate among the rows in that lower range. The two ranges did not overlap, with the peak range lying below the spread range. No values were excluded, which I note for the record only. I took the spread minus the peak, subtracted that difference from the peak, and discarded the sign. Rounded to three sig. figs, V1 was 11.2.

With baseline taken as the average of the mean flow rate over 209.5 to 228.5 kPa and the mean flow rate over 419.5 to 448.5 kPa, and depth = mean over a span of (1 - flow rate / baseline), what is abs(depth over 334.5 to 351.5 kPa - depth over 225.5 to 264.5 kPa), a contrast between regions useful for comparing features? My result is 0.03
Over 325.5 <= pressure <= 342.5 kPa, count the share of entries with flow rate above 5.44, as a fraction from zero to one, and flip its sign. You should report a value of -0.94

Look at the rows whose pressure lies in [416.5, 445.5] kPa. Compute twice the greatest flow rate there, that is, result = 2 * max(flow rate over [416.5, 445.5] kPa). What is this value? 11.0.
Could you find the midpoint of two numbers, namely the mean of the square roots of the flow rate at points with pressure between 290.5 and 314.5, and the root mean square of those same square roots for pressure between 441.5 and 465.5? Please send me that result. 2.33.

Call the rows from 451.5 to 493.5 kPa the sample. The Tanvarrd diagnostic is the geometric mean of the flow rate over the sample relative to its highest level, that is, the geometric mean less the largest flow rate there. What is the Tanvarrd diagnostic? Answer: -0.259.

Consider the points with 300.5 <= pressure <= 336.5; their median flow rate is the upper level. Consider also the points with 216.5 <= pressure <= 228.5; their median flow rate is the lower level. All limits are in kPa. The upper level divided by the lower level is 1.00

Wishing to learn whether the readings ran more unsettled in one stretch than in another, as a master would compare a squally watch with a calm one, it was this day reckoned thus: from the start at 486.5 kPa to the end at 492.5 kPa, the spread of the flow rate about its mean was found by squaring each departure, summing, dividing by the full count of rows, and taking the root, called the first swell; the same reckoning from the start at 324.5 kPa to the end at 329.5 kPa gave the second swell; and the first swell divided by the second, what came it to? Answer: 0.83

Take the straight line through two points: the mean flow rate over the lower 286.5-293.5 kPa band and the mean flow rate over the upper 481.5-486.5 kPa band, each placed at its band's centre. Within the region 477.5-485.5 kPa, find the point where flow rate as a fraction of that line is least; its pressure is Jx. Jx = 478.0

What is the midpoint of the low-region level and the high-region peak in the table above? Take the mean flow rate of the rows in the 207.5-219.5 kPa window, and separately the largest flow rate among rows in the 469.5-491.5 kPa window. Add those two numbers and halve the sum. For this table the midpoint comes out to 5.53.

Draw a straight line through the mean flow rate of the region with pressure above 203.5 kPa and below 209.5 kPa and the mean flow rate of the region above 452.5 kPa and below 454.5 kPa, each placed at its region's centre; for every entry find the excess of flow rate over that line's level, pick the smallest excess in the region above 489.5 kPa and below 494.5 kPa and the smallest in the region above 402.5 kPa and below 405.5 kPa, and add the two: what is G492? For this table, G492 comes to -0.37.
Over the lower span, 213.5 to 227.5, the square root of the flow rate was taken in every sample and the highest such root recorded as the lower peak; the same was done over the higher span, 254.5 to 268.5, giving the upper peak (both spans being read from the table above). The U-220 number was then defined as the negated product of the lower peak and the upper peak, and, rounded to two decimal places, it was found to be -5.83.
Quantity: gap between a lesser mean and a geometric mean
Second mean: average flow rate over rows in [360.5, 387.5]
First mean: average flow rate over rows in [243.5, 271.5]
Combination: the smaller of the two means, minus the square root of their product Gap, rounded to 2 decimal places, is -0.18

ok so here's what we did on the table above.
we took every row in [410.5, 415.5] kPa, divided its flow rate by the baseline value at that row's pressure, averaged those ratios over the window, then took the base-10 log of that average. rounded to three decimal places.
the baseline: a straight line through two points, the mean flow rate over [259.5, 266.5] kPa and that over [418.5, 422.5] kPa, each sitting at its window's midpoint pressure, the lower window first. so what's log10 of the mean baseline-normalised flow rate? -0.007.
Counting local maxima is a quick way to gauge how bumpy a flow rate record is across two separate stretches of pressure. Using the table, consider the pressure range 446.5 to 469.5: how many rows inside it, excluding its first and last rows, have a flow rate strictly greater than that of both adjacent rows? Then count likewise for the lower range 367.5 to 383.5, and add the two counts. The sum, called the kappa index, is 11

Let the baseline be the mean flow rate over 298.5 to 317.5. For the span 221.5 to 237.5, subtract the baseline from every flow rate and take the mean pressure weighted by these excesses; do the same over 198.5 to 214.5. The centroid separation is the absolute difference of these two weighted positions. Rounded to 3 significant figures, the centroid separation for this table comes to 22.6 kPa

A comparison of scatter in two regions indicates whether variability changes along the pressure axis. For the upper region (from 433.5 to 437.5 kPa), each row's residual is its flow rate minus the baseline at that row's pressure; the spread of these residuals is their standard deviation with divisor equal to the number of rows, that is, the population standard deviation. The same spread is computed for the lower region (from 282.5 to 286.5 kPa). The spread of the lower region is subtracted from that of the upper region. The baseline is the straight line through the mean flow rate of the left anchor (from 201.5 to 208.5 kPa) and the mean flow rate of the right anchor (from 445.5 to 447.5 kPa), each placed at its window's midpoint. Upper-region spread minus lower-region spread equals -0.126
